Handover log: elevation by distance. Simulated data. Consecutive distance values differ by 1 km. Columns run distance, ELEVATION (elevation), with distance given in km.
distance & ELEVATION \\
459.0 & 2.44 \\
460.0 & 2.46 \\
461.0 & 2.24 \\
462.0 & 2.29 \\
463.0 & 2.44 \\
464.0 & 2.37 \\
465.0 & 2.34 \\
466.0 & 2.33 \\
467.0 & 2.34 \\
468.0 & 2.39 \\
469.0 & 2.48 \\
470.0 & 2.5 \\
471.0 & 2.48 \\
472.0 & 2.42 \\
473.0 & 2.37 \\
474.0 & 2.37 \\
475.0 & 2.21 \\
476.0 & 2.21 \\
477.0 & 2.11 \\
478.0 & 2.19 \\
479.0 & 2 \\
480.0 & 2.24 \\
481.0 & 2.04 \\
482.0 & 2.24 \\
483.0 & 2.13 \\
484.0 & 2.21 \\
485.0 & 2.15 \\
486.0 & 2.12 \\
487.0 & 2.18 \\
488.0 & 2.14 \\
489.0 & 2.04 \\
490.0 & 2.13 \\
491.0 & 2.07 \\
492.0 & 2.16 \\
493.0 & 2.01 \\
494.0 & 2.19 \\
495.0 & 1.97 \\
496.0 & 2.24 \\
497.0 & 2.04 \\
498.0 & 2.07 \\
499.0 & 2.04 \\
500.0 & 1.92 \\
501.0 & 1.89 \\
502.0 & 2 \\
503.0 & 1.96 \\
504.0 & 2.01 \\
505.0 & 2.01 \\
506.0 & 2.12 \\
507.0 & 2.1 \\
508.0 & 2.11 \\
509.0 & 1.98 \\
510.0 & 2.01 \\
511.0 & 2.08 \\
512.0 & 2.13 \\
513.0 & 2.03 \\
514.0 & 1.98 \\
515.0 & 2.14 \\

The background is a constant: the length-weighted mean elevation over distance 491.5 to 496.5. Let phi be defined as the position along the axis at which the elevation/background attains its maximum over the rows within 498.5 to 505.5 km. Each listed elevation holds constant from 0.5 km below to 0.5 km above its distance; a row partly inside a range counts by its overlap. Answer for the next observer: 499.0 km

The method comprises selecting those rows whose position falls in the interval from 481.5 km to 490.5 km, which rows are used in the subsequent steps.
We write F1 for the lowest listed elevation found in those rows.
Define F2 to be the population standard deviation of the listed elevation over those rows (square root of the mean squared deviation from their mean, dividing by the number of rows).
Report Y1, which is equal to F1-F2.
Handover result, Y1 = 1.99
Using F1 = 2.04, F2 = 0.054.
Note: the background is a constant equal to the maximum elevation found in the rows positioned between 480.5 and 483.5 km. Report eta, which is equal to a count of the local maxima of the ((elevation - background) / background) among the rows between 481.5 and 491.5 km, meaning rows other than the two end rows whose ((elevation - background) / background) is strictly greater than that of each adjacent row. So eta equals 3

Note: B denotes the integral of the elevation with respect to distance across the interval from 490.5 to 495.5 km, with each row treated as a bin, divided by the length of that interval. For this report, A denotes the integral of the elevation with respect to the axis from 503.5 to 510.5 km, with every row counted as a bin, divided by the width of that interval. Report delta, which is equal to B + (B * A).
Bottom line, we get 6.3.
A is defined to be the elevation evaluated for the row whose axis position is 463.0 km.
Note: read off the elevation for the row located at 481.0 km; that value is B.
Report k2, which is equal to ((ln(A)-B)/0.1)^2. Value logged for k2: 132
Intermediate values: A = 2.44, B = 2.04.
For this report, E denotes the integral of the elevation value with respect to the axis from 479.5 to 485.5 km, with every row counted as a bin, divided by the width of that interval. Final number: 2.17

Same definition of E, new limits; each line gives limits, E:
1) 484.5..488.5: 2.15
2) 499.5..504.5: 1.96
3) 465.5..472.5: 2.42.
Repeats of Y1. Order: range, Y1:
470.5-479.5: 1.85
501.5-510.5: 1.90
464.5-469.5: 2.27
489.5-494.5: 1.95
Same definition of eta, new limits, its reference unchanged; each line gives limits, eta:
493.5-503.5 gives 3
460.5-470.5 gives 1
